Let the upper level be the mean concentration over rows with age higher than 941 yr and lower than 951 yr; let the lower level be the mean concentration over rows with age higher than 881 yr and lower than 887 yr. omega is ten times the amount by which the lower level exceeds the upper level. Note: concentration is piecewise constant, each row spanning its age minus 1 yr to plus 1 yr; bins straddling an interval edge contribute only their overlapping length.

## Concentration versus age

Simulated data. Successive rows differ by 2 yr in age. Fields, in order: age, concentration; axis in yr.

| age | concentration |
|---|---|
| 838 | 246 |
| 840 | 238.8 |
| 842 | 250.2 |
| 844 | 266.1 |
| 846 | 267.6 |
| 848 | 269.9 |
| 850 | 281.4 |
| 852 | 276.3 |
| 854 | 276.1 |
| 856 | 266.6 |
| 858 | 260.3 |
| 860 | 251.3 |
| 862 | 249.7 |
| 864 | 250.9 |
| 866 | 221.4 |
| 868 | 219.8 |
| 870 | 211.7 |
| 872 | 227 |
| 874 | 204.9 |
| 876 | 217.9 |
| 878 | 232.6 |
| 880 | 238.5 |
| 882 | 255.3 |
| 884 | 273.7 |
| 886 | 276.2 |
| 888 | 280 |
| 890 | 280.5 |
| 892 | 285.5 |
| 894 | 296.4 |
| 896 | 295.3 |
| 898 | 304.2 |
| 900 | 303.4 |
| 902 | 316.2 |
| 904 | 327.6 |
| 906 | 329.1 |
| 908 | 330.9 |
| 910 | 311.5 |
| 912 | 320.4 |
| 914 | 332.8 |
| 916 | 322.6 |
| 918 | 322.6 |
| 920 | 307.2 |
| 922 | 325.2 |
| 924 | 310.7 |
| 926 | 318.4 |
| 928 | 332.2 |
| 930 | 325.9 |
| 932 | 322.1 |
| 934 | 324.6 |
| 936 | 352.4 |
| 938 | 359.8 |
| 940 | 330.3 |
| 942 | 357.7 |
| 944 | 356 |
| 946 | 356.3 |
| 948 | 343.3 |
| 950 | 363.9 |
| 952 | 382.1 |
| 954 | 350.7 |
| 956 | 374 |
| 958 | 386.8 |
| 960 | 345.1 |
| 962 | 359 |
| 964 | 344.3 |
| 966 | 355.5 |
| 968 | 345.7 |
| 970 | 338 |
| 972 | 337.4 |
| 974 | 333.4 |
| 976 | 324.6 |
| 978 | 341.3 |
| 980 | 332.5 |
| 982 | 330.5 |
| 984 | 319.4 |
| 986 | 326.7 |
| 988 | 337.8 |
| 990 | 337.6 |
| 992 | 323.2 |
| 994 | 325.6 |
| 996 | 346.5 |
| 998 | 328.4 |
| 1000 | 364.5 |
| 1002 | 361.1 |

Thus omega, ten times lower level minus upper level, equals -870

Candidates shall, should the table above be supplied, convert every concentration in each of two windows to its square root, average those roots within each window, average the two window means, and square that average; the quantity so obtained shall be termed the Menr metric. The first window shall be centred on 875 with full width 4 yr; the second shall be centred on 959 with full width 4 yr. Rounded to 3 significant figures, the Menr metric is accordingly 283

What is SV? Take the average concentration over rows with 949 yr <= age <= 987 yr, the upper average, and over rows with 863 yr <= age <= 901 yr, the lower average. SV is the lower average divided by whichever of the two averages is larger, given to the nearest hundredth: 0.74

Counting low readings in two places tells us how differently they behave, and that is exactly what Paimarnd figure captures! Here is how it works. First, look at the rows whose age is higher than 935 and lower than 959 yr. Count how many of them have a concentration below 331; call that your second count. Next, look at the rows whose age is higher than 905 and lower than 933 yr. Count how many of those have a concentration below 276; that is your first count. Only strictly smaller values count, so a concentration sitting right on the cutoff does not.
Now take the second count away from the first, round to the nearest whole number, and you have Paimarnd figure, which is -1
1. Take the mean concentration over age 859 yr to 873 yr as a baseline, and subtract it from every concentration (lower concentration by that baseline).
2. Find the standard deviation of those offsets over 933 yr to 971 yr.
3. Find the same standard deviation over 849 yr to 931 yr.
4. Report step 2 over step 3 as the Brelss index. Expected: 0.40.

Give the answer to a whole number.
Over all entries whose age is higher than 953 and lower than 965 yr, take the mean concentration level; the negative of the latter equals -360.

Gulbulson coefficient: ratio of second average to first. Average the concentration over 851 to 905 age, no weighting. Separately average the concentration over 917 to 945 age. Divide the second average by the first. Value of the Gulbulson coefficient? 1.26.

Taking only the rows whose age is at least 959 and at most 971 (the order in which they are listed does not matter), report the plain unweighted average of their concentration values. 348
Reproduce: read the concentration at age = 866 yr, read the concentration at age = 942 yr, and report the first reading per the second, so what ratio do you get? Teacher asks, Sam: 0.62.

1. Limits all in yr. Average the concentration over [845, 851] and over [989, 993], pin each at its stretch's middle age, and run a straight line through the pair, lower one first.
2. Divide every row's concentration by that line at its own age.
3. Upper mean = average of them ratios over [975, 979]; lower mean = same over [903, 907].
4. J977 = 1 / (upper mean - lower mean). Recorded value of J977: -12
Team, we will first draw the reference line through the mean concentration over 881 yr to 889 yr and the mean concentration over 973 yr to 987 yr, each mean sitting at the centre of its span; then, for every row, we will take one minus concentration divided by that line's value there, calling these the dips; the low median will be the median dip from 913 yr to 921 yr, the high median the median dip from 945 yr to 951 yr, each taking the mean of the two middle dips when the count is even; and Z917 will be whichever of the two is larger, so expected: -0.11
